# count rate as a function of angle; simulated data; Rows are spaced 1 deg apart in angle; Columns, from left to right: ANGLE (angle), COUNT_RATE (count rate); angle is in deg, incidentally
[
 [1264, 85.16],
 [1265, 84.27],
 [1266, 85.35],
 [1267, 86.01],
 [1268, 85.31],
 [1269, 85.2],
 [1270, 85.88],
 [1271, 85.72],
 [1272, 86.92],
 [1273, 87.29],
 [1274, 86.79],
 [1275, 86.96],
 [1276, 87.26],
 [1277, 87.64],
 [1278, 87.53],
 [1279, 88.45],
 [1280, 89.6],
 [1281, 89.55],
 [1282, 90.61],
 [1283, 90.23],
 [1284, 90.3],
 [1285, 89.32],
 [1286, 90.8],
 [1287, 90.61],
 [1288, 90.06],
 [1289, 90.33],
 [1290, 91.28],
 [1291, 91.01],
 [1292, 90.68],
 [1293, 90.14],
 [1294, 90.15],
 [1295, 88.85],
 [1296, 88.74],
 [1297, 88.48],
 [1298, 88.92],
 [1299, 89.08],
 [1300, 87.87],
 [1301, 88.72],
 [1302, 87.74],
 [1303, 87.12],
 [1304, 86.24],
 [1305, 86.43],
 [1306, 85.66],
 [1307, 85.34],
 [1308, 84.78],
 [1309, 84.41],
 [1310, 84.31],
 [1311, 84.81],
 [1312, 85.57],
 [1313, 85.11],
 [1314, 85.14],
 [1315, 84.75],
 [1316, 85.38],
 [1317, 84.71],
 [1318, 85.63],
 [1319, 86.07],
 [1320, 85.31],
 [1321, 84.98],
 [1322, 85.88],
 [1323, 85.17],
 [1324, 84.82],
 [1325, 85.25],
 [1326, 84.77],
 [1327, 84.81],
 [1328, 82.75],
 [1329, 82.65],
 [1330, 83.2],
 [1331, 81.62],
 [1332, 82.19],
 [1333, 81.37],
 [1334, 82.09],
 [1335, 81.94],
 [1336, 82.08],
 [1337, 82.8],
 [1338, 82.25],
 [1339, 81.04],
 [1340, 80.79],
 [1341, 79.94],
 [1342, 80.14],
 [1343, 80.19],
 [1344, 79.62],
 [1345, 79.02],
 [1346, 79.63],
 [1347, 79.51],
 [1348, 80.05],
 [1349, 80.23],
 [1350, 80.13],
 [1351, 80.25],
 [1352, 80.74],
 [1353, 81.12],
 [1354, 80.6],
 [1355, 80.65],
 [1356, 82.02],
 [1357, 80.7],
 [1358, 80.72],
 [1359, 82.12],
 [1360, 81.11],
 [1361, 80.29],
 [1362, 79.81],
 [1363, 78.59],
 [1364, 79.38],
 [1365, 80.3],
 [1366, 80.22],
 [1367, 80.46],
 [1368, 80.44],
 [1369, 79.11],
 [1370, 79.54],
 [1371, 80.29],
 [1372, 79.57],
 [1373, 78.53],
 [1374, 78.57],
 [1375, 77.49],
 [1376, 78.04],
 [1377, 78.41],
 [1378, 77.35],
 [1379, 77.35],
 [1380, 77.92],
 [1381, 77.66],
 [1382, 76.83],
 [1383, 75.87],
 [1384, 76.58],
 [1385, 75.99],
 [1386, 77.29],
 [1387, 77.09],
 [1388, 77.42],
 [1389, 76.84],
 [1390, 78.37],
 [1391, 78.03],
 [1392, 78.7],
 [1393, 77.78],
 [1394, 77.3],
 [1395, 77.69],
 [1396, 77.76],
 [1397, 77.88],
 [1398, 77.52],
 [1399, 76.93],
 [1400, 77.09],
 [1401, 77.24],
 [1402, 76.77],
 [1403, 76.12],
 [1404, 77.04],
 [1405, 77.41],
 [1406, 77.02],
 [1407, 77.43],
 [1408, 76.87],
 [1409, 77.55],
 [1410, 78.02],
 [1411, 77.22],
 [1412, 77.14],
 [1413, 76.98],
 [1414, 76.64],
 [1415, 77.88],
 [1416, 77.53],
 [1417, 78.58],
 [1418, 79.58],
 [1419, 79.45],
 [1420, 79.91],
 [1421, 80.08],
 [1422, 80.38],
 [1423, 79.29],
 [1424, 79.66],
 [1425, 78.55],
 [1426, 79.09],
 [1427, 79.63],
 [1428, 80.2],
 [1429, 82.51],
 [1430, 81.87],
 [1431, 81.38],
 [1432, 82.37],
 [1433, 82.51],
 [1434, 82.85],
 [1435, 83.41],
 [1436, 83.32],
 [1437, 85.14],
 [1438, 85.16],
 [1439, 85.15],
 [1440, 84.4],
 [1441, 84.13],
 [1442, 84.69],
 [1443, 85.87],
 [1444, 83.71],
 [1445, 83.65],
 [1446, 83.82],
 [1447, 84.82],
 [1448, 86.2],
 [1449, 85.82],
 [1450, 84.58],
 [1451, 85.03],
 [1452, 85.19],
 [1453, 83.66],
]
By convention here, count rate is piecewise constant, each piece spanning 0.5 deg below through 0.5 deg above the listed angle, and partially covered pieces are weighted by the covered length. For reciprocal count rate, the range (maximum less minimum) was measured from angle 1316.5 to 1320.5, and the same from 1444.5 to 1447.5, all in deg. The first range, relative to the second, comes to 1.1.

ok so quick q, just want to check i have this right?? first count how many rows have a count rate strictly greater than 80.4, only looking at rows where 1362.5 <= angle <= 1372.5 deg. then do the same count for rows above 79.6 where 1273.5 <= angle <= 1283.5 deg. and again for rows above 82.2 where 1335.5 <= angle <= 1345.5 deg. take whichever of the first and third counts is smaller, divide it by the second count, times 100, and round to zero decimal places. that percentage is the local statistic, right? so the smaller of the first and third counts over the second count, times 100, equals 20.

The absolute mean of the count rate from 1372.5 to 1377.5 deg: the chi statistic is 78.2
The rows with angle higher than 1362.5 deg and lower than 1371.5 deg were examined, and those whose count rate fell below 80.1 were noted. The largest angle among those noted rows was 1370 deg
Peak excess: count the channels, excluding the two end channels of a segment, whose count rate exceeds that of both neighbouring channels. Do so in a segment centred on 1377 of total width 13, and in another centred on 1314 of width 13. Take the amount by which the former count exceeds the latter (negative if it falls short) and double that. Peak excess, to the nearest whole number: -2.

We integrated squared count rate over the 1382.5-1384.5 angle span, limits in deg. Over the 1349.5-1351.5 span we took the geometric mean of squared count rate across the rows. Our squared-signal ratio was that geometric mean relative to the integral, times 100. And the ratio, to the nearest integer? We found 55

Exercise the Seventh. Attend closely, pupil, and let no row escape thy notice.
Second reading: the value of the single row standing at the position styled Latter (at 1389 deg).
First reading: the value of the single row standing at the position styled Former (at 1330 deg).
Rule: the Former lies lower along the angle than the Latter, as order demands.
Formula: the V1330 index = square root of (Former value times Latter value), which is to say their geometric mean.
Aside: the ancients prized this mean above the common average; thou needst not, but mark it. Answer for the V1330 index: 80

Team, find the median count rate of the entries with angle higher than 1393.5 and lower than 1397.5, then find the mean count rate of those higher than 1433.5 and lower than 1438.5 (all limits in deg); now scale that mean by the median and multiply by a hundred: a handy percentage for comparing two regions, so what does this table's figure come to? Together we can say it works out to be 108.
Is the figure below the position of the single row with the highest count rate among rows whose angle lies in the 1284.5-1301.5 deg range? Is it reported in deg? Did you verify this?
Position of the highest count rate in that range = 1290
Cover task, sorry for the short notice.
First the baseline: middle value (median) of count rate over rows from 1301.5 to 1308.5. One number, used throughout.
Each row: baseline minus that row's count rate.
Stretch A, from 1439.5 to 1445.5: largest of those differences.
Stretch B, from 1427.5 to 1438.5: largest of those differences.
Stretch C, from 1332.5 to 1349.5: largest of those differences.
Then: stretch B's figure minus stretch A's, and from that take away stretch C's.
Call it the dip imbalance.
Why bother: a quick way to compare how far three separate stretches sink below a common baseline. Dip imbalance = -3.8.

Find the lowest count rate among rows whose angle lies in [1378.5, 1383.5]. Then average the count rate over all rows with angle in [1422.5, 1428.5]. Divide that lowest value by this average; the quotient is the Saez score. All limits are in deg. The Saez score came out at 0.96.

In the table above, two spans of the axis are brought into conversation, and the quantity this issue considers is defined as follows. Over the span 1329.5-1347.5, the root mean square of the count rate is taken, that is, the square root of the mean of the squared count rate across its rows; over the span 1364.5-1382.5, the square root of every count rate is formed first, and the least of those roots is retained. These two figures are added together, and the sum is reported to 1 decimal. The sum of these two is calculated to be 89.9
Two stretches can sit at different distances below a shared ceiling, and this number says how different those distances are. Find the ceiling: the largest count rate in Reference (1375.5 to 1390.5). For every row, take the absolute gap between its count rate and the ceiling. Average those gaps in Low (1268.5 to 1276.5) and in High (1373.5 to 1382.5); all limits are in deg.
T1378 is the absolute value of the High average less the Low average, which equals 7.4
